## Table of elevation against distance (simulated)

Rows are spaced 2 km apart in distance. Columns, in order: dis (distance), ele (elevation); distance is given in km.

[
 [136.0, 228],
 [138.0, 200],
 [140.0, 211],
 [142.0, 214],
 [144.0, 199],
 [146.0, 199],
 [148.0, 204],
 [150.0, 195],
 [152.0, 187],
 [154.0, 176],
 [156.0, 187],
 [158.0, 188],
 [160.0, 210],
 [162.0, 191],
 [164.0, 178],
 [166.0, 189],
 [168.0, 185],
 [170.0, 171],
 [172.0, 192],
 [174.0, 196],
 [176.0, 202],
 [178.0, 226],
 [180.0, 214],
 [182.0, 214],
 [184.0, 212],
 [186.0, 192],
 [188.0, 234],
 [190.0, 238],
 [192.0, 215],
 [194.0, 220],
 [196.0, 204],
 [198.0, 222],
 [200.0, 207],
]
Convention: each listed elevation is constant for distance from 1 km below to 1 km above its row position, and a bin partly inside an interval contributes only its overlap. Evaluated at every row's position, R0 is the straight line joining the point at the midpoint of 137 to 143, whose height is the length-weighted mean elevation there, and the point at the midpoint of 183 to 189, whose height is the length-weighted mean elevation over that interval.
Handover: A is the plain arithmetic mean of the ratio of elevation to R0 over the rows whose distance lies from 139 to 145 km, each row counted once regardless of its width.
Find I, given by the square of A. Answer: 1.00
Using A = 1.00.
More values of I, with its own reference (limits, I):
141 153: 0.91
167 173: 0.75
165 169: 0.79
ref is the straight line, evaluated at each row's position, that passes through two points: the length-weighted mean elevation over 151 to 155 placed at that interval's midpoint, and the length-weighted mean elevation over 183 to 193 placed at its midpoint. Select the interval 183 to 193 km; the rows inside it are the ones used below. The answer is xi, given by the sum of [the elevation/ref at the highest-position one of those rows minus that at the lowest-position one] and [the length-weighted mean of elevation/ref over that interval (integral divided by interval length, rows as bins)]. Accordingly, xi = 0.976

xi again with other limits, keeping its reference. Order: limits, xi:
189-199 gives 0.870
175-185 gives 1.026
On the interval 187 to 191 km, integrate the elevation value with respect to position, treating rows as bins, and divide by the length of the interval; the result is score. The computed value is 236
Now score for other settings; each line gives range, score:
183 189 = 213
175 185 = 214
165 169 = 187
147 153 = 195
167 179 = 195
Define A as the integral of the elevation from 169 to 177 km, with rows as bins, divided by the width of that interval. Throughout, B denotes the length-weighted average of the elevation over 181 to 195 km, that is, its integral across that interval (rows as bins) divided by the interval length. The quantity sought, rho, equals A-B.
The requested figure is -28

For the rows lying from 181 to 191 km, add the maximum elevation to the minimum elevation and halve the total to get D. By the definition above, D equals 215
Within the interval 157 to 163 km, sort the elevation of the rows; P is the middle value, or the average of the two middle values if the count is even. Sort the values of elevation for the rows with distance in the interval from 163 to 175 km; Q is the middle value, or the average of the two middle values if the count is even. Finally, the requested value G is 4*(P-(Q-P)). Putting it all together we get 780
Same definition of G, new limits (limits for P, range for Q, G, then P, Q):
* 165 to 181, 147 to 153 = 772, 194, 195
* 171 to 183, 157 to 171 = 912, 208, 188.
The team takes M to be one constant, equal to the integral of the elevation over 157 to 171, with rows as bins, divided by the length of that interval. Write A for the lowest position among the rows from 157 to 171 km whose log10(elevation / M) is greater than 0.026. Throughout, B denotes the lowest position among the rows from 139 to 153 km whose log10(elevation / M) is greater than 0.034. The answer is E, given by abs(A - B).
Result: 20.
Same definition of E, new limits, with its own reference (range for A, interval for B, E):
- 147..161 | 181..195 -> 34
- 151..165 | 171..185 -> 18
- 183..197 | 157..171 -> 24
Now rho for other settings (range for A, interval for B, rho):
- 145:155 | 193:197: -20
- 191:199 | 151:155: 34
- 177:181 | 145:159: 29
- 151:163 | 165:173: 6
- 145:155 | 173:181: -17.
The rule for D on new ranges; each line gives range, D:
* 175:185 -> 214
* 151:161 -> 193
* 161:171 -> 181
